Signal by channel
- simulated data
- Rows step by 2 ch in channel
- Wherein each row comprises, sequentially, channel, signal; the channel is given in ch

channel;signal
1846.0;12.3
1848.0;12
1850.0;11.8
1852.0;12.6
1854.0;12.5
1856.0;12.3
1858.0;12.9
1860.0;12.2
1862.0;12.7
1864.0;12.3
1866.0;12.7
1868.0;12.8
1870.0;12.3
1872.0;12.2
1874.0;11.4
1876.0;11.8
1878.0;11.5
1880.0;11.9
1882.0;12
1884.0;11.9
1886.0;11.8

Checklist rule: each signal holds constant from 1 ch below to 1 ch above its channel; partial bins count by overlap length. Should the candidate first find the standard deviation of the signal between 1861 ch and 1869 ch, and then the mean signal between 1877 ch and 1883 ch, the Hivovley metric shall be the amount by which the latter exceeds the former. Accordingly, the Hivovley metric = 11.6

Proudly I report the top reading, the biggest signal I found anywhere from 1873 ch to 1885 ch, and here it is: 12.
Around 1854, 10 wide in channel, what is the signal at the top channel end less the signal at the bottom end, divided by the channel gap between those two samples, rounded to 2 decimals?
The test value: 0.14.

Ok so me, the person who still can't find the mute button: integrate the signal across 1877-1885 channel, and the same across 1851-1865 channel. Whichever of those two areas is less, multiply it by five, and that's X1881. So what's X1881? 473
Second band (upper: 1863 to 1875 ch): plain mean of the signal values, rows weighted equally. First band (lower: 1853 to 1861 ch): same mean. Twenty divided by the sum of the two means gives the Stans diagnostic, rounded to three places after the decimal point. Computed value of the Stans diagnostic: 0.808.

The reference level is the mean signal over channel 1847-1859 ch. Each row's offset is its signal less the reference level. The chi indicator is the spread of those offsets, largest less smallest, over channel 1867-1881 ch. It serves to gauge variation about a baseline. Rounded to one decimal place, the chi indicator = 1.4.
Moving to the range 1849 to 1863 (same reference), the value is 1.1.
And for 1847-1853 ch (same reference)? 0.8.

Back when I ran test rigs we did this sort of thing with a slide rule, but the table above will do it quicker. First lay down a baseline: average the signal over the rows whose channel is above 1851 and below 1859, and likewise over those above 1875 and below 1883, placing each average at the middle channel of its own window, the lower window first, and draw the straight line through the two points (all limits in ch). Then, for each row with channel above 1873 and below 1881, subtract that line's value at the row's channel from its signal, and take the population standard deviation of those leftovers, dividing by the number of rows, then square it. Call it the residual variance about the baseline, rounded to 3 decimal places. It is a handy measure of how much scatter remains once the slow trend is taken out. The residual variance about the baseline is 0.067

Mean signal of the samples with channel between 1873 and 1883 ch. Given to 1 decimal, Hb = 11.7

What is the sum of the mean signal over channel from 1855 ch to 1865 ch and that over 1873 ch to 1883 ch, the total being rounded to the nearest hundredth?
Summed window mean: 24.20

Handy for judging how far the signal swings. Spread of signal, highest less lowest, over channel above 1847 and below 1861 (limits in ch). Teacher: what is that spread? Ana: 1.1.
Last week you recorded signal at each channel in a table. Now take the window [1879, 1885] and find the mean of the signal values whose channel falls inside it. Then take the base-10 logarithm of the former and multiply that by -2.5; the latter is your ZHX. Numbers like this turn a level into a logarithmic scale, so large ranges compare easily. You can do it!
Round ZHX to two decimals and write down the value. -2.69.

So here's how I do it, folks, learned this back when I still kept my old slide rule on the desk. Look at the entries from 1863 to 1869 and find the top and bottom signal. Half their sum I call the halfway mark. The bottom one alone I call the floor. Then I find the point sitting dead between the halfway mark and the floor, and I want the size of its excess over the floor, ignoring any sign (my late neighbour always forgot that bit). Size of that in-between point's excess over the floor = 0.125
